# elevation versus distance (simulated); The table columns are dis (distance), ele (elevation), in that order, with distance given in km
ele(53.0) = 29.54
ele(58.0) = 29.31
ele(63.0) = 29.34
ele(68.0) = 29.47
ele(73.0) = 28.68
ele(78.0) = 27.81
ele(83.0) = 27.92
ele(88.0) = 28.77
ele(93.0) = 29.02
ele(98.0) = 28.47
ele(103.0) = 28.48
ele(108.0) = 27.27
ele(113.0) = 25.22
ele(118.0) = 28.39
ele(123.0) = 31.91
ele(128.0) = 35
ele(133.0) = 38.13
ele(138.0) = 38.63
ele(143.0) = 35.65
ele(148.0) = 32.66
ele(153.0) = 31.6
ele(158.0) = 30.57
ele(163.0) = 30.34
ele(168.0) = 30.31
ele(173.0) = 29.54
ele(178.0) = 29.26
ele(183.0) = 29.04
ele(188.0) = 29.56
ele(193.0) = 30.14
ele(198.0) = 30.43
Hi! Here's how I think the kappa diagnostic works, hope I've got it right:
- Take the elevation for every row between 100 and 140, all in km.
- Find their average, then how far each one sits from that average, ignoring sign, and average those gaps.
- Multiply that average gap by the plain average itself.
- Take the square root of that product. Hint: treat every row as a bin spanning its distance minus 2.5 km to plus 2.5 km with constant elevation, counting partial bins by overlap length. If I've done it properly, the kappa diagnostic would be 11.6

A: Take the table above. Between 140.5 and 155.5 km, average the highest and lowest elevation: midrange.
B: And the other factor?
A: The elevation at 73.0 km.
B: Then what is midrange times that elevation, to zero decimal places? 964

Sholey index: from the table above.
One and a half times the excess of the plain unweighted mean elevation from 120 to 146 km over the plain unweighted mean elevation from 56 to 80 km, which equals 10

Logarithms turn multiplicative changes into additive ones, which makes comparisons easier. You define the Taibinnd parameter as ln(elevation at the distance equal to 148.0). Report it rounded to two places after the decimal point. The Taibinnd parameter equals 3.49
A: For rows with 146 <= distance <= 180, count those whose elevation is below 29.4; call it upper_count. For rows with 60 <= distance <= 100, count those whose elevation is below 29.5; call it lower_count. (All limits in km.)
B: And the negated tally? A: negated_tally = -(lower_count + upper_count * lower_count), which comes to -16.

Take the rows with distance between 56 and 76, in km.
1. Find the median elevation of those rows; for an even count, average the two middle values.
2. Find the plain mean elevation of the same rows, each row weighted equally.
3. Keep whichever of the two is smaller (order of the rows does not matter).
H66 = 29.2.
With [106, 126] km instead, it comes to 27.8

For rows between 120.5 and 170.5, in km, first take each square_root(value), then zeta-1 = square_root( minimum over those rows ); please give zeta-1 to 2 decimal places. 2.35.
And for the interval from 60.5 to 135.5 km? 2.24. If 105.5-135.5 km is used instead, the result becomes 2.24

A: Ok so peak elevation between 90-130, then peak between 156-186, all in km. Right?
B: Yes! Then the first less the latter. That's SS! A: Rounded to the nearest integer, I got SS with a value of 4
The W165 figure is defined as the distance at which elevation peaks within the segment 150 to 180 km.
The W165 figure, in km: 153.0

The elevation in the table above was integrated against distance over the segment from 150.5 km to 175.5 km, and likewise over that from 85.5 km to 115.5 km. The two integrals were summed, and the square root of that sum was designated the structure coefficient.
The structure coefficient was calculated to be 40.0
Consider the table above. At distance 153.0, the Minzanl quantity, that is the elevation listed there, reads 31.6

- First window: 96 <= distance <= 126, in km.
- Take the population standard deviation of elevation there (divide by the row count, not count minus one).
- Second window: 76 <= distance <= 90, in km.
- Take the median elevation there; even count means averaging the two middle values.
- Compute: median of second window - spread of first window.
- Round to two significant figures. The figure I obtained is 26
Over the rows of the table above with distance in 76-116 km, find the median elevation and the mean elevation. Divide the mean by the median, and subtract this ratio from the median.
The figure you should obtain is 27.2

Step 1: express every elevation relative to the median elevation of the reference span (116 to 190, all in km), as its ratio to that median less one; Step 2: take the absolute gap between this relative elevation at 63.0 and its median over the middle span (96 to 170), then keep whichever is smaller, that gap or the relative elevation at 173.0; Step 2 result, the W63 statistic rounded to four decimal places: -0.0337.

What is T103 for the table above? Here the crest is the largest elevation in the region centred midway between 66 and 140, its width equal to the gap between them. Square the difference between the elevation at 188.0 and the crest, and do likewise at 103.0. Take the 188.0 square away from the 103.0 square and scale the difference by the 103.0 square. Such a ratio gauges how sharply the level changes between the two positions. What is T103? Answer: 0.2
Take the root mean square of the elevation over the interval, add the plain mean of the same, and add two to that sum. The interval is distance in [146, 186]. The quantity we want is 63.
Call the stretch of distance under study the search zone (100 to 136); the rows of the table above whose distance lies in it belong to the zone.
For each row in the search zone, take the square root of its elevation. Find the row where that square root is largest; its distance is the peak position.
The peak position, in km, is 133.0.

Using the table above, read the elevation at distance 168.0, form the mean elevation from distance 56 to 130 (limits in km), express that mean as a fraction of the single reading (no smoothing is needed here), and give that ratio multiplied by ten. 9.6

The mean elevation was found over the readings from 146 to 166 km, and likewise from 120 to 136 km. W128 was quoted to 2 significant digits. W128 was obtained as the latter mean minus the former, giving 3.7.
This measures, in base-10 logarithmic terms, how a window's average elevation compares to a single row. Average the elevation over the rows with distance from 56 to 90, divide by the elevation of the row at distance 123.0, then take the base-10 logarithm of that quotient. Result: -0.045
